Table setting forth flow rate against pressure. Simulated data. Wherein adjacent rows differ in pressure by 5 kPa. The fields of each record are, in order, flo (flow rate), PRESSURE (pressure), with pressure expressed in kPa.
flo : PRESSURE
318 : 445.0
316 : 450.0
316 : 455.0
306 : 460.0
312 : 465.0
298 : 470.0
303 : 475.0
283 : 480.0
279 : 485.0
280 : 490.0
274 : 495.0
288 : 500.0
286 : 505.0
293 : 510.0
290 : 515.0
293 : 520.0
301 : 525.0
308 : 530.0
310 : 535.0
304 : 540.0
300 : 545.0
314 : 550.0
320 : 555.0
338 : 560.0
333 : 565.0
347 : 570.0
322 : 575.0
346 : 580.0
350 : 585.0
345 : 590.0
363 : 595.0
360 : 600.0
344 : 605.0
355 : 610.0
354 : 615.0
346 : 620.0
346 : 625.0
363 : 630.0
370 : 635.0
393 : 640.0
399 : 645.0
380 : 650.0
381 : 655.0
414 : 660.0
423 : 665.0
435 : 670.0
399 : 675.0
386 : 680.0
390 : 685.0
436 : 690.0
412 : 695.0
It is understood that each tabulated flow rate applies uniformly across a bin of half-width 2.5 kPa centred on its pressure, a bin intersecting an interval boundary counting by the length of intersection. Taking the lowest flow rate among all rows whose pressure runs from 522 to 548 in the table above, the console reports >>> 300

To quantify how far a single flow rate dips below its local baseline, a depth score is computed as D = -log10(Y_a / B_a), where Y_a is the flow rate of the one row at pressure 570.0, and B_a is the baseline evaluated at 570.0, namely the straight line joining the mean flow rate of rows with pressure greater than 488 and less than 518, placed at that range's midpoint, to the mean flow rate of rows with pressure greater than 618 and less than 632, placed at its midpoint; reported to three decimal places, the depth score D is -0.033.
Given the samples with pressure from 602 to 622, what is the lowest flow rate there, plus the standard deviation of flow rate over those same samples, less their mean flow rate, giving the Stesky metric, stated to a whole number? -1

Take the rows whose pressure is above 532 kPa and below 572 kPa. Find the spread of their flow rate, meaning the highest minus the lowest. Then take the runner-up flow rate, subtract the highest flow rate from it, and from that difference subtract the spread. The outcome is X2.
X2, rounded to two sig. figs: -56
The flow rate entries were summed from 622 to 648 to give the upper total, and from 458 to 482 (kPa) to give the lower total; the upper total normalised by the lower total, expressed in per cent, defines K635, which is 125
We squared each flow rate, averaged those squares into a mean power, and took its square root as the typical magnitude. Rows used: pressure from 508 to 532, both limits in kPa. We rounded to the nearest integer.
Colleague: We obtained 297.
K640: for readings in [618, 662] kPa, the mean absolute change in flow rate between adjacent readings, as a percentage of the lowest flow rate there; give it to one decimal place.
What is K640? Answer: 3.8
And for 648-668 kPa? 3.8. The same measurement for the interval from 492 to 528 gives 2.3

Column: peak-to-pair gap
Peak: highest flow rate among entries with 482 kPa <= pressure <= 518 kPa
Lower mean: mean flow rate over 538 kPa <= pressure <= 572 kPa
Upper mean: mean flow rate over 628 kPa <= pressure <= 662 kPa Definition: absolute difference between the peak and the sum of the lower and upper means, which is 415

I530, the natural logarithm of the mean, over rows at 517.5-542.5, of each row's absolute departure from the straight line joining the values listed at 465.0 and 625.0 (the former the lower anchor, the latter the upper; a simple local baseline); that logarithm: 3.1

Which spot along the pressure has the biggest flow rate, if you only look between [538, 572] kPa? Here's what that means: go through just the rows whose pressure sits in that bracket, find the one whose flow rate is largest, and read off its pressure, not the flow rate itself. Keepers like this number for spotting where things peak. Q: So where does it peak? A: 570.0 kPa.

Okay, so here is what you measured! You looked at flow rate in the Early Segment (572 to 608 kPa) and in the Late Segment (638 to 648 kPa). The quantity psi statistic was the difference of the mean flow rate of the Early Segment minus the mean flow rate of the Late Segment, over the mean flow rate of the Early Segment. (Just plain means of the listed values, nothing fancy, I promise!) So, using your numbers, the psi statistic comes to -0.14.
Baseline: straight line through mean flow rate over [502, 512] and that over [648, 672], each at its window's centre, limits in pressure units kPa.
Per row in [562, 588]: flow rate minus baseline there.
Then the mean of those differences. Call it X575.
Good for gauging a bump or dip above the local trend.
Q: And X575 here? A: -1.7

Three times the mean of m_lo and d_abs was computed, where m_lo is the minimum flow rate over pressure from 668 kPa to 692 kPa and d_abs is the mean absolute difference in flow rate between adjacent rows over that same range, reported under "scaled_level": 616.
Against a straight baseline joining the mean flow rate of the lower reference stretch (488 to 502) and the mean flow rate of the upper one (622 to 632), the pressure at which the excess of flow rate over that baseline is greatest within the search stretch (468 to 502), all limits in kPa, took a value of 475.0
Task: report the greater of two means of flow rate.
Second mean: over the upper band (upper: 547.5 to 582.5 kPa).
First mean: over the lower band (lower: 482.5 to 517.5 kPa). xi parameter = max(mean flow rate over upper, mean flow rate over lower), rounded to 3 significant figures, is 331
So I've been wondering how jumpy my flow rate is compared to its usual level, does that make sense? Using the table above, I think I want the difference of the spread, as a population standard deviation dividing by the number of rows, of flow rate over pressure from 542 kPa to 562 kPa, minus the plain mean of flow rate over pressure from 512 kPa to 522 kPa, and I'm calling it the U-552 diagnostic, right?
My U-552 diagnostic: -278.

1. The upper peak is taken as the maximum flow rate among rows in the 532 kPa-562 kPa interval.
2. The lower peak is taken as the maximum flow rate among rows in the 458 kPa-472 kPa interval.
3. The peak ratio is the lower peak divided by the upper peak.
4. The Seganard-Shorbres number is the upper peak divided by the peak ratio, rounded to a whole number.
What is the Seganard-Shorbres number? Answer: 366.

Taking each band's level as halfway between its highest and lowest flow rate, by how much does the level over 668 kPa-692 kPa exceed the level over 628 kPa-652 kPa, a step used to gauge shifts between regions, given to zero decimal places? 30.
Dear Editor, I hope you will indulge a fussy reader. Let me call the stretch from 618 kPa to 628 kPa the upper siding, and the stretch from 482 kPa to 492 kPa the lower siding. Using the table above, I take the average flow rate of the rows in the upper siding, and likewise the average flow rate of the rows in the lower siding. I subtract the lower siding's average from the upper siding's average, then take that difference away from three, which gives -64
